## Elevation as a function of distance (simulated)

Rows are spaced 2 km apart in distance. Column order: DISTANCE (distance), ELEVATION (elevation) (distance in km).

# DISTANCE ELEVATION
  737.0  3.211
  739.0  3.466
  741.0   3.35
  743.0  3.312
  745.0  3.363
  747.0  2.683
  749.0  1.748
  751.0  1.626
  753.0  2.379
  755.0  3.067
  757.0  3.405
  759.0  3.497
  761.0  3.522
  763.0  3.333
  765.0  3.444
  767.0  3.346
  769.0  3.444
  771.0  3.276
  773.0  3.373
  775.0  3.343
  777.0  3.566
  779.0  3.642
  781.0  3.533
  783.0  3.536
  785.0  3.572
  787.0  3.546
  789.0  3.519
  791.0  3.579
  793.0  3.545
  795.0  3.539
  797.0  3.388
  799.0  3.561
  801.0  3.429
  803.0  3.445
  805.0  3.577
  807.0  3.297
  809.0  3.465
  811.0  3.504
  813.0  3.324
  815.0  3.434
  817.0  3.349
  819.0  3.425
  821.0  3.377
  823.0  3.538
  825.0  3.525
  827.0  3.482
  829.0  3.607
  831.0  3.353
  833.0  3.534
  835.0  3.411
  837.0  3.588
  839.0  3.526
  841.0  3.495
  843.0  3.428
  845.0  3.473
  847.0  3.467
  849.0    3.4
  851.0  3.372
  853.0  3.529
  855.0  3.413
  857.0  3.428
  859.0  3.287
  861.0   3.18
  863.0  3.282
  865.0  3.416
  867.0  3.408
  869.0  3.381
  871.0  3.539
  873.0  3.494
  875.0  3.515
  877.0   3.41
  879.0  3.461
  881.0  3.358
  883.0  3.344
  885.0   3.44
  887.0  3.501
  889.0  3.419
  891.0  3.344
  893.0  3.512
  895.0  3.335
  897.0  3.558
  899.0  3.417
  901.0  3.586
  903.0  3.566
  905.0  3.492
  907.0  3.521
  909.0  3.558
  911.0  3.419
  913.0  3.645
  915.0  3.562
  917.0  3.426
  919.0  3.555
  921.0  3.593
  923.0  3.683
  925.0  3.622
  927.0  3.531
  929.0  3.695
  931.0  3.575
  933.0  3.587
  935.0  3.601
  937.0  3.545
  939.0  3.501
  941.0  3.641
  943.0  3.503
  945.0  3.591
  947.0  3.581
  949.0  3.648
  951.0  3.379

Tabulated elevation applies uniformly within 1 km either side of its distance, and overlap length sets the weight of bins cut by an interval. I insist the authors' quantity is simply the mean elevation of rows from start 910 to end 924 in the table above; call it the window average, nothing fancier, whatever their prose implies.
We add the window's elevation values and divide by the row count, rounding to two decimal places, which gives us 3.55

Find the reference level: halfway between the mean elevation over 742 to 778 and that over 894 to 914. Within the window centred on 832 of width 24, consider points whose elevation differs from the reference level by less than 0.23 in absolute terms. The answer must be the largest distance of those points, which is 843.0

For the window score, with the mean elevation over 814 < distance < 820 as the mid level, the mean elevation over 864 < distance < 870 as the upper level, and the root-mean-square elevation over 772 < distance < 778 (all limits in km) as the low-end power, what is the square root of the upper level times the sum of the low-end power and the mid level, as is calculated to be 4.82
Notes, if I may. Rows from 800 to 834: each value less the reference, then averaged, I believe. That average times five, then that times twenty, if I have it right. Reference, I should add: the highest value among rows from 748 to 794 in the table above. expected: -19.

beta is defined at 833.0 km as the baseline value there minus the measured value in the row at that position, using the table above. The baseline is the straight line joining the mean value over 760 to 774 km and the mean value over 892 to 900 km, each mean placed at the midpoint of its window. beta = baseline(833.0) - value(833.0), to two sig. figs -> -0.11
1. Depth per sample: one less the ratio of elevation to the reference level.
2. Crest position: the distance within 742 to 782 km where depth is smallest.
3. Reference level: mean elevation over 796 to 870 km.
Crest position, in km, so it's 779.0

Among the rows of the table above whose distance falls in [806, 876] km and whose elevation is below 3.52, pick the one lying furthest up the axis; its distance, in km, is 875.0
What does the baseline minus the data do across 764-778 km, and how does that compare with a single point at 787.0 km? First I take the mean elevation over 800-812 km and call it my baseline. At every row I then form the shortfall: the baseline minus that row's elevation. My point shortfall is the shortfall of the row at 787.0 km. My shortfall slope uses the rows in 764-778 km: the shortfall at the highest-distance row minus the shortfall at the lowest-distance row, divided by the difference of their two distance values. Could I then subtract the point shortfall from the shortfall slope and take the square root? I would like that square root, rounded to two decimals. 0.29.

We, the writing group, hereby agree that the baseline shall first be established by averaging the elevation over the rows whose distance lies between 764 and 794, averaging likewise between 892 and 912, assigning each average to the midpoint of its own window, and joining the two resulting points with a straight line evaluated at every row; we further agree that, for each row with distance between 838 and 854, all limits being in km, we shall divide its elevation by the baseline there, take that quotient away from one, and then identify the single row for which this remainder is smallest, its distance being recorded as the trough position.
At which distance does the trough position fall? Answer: 853.0 km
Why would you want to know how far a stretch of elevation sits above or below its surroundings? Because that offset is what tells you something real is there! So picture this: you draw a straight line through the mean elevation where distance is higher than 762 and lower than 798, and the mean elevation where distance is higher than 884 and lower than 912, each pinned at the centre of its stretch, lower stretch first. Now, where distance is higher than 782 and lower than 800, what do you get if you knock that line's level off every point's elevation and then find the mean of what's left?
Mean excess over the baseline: 0.06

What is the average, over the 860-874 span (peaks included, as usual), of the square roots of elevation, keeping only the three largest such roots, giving 1.866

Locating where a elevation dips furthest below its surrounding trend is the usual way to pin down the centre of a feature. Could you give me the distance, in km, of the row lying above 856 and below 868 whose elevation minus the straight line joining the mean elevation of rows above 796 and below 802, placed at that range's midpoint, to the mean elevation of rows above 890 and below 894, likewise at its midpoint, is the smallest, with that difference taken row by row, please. 861.0 km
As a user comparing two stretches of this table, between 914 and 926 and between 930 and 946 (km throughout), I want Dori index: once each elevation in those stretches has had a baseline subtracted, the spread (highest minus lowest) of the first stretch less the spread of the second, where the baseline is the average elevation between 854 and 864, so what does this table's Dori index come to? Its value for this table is 0.12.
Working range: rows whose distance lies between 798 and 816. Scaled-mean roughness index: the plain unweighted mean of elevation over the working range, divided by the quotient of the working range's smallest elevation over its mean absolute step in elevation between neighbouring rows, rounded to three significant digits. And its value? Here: 0.138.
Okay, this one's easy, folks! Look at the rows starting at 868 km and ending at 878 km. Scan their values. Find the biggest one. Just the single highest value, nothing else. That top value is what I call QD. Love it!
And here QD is 3.539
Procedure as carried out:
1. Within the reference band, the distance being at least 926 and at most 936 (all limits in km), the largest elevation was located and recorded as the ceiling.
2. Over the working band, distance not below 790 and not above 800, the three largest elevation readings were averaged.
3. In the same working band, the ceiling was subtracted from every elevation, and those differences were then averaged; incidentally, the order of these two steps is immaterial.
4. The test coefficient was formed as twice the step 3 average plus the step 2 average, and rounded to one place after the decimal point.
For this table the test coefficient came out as 3.2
